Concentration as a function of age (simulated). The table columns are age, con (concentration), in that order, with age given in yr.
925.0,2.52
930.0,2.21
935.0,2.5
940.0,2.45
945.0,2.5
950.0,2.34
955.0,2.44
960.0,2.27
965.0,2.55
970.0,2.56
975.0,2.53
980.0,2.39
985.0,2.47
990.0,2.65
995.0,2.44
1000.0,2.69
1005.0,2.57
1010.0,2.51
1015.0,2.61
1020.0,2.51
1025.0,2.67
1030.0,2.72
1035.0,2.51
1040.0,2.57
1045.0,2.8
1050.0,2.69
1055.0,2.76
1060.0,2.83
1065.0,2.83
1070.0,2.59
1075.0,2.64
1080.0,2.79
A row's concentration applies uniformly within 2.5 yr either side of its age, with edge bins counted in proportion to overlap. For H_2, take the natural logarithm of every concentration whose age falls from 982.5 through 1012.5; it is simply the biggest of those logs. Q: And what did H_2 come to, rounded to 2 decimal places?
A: 0.99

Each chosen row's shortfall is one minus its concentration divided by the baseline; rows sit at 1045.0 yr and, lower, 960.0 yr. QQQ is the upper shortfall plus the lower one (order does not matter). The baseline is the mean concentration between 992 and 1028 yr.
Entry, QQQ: 0.03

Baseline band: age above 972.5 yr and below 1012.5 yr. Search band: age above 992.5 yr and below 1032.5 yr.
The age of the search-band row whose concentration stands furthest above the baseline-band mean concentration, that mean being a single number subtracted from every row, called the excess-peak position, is 1030.0 yr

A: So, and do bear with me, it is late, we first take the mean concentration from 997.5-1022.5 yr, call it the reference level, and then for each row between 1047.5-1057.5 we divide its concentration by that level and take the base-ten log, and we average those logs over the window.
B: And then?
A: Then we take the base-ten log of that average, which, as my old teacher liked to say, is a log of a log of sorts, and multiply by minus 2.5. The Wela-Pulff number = 4.0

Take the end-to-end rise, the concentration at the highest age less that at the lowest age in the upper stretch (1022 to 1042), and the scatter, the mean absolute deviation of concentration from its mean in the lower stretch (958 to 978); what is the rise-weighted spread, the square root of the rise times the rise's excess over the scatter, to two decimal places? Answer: 0.14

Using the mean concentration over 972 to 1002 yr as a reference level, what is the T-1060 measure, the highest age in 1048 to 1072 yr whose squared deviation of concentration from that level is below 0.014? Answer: 1070.0 yr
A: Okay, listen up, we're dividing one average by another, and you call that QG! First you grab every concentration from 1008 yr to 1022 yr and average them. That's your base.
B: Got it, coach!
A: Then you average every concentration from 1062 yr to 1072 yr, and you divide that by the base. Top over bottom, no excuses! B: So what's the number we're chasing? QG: 1.07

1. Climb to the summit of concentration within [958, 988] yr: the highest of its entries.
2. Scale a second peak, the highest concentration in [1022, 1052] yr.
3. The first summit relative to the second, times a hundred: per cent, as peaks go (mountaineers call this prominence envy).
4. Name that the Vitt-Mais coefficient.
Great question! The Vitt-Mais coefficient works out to 91.4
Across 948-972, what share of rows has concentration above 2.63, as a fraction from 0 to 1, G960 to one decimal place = 0.0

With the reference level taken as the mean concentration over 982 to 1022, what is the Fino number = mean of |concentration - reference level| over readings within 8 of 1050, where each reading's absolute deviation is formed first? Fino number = 0.19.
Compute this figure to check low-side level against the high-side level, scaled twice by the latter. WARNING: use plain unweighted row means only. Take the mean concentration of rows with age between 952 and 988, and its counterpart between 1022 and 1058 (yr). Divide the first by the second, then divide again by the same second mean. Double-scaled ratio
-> 0.344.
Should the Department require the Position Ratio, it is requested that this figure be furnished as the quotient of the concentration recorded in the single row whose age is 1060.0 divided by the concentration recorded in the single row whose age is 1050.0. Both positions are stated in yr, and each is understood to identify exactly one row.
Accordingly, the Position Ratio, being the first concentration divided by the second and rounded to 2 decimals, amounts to 1.05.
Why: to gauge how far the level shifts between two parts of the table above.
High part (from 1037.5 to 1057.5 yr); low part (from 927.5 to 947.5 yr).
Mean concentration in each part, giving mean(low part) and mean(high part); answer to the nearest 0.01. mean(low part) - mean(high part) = -0.29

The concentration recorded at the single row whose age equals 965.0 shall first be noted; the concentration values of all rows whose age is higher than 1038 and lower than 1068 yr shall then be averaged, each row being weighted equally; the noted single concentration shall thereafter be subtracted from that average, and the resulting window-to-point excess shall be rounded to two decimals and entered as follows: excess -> 0.20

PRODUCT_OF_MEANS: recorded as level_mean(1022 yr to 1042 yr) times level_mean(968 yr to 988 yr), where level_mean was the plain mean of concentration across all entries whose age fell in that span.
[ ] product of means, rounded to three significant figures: 6.51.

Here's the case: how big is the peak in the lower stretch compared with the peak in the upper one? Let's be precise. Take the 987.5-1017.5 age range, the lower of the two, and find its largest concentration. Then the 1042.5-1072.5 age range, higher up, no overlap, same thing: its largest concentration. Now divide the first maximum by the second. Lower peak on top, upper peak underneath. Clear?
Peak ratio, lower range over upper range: 0.95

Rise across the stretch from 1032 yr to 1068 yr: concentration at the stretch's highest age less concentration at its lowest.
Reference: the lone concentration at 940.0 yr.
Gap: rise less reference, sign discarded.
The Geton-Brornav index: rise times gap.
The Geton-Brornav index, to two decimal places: 0.68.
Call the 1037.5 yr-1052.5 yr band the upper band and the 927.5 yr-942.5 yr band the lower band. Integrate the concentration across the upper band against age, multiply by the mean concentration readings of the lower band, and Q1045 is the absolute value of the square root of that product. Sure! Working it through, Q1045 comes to 9.8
